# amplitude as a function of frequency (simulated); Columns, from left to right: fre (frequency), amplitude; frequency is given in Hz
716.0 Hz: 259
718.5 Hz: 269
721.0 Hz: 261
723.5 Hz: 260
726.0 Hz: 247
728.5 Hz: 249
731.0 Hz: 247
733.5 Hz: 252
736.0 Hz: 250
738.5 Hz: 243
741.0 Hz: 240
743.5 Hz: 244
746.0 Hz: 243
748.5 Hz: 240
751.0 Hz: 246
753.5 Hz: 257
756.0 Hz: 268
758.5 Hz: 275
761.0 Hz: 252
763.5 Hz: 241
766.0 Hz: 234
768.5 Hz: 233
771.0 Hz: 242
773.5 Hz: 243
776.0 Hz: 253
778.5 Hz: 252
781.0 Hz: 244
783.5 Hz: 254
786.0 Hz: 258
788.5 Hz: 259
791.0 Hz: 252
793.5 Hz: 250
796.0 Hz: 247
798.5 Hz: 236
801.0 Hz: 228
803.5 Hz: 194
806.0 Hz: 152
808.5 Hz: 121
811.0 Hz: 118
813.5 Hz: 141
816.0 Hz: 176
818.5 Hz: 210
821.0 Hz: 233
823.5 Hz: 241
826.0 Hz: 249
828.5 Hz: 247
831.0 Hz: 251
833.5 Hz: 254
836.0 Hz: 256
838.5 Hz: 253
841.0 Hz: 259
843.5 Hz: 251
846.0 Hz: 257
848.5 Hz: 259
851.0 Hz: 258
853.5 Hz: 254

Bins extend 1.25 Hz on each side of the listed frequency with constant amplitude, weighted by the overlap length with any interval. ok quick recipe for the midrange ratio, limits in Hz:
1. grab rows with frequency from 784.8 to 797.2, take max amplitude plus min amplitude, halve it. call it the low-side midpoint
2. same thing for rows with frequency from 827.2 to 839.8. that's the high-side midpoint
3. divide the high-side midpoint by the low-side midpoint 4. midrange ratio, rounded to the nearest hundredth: 0.99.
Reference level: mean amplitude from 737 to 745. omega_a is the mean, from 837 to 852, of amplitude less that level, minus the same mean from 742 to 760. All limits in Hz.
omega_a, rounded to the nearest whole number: 3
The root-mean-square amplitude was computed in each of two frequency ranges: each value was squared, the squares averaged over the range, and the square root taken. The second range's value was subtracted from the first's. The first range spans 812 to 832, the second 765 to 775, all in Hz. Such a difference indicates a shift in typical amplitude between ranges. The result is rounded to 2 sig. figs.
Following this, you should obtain -16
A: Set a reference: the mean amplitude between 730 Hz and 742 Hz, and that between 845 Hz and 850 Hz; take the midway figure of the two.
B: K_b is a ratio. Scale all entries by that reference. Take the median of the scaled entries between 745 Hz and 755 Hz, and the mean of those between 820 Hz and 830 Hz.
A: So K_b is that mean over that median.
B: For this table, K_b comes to 0.99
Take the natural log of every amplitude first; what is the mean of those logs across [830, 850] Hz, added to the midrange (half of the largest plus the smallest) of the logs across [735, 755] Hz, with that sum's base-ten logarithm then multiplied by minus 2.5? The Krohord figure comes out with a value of -2.61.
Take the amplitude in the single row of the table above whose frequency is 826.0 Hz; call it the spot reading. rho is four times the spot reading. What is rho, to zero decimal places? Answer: 996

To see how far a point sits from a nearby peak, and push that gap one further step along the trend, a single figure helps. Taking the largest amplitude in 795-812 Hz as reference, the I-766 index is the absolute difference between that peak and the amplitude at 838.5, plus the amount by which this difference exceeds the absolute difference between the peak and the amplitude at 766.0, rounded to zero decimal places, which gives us -1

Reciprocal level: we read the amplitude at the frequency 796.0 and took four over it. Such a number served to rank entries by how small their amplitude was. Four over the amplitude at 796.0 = 0.0162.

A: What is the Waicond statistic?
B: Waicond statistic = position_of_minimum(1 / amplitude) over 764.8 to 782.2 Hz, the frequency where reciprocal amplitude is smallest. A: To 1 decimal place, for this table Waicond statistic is 776.0 Hz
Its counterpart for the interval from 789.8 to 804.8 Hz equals 791.0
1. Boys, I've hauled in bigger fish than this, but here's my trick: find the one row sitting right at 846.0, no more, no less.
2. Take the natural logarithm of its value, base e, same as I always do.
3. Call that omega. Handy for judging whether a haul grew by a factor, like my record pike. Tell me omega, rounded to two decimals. 5.55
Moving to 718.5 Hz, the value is 5.59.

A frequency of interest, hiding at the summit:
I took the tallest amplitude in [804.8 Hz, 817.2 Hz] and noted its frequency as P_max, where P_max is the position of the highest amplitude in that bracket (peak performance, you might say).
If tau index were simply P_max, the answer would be 816.0 Hz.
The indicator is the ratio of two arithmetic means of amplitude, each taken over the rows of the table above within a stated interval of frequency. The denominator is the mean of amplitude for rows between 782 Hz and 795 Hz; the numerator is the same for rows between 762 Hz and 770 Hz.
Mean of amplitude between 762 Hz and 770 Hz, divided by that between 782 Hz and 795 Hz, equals 0.93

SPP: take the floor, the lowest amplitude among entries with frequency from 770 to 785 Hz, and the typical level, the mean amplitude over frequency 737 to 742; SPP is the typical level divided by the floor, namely 1.00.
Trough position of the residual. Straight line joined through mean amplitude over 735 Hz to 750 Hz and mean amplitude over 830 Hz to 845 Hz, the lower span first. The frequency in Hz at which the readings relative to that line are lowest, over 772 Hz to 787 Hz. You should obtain 773.5 Hz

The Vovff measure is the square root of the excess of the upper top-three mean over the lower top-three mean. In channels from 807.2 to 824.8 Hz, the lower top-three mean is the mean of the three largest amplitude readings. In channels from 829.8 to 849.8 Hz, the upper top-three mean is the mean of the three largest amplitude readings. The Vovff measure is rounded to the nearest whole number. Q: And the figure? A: 6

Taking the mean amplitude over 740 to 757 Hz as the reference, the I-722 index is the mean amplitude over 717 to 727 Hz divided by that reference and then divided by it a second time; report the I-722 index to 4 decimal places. 0.0042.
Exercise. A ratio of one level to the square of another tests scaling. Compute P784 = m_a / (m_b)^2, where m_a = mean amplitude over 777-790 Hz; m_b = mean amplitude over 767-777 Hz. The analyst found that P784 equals 0.0043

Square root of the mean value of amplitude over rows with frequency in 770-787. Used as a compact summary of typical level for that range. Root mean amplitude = 15.8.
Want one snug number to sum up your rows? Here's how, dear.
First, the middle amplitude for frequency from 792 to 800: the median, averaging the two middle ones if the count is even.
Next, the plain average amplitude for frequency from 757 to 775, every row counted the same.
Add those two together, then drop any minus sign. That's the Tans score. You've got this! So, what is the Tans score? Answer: 493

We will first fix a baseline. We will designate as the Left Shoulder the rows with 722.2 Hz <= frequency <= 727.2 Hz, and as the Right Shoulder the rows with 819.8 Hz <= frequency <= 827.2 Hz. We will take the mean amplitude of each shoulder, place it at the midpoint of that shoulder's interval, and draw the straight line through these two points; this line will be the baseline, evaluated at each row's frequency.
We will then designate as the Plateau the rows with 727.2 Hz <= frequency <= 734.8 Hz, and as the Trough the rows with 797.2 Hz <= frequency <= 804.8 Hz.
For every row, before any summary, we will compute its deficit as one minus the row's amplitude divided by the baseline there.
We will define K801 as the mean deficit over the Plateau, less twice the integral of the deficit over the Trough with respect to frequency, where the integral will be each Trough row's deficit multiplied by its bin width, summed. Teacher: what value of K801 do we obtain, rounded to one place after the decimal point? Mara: -1.5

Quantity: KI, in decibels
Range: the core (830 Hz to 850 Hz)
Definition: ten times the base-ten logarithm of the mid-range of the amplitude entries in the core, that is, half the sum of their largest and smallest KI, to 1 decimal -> 24.1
